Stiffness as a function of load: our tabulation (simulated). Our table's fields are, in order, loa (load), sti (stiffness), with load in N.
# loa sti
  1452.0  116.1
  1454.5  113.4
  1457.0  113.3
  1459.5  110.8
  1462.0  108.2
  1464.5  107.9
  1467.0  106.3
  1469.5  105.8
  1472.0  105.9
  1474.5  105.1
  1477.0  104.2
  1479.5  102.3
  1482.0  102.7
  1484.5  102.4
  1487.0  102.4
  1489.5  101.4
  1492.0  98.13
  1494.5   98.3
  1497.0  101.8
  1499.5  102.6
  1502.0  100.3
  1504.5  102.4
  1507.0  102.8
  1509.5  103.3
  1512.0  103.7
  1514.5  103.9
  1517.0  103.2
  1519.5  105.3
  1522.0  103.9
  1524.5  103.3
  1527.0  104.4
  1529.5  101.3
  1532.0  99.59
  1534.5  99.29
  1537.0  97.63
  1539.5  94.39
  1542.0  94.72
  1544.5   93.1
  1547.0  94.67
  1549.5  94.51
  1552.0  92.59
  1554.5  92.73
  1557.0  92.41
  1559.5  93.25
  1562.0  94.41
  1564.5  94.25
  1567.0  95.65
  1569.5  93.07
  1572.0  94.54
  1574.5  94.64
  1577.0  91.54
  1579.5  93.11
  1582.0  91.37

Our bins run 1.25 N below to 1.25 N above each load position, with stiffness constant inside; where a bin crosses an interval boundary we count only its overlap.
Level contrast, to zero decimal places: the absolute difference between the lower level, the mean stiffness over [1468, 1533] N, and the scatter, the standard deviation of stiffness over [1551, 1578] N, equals 102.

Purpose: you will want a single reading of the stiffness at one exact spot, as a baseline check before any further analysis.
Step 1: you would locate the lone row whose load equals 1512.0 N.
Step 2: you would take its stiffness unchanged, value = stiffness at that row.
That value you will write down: 103.7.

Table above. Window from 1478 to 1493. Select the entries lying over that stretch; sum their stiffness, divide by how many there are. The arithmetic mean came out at 102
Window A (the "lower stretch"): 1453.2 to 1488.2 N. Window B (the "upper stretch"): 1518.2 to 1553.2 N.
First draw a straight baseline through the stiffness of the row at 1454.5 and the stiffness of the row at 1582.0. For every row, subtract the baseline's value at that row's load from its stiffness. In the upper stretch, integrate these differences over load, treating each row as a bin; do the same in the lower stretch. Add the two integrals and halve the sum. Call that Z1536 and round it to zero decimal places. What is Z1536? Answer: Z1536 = -87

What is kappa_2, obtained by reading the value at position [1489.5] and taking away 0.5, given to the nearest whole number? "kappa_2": 101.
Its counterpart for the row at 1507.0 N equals 102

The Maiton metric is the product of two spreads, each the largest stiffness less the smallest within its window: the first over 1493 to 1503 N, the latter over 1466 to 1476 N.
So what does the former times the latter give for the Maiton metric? 5.2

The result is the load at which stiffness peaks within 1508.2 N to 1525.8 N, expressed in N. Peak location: 1519.5 N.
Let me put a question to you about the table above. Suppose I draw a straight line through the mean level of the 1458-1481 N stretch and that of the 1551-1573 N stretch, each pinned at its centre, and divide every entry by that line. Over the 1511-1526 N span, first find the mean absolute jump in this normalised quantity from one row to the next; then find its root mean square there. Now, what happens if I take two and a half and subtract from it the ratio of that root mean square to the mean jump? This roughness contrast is -109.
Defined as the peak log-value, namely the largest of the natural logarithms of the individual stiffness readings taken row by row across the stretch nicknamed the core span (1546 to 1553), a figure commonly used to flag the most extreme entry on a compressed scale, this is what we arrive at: 4.55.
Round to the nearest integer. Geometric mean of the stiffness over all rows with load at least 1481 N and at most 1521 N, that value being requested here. 102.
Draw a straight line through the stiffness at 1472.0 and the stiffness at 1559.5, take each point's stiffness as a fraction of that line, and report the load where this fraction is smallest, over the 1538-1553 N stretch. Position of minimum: 1544.5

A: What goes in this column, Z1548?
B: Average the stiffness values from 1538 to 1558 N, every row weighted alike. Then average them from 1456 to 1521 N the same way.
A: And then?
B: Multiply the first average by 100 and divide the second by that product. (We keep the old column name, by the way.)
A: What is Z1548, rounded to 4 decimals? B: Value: 0.0111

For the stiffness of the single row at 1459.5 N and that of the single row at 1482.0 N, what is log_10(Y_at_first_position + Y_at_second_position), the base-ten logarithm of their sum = 2.33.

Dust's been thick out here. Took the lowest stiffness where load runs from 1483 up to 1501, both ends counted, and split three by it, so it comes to 0.0306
